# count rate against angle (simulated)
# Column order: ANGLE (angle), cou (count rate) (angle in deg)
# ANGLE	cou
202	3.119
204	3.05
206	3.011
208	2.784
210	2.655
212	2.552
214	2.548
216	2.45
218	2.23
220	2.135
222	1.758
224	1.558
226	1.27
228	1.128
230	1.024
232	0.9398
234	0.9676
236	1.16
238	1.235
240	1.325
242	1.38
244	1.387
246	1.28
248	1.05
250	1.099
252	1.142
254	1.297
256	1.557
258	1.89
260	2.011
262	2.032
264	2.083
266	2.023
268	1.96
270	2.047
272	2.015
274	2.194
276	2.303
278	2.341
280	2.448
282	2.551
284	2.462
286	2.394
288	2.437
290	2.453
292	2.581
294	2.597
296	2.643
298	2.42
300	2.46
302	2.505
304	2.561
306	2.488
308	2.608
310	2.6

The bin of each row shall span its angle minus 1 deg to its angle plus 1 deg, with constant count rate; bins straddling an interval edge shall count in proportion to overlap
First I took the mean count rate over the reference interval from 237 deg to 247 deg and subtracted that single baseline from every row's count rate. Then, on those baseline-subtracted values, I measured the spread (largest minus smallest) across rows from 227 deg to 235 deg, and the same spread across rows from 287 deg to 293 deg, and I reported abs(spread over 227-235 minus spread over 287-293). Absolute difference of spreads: 0.04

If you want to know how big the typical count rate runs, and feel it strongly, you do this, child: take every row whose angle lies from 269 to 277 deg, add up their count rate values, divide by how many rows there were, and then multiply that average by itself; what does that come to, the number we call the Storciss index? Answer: 4.6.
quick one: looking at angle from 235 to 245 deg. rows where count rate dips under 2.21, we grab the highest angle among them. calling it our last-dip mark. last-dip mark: 244 deg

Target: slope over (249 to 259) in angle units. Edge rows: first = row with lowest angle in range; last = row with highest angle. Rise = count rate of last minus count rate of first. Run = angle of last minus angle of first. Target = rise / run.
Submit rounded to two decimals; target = 0.10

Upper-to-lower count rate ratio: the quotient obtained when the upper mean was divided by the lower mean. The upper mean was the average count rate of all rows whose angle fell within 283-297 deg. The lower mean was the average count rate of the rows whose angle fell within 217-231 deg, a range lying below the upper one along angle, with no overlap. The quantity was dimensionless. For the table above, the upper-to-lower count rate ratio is 1.58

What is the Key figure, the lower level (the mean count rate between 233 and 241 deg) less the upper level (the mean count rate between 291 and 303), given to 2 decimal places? -1.36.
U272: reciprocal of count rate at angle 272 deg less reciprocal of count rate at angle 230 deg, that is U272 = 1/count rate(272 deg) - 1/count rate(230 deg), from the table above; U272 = -0.48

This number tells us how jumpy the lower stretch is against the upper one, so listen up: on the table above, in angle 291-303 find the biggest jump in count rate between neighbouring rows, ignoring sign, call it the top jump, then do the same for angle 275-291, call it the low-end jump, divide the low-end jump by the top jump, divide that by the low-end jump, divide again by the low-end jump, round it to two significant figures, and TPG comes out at 42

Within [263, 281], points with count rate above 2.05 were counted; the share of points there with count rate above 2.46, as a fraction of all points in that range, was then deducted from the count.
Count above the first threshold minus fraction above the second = 5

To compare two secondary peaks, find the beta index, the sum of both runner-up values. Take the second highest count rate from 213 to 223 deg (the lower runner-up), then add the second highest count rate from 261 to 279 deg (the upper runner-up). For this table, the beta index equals 4.8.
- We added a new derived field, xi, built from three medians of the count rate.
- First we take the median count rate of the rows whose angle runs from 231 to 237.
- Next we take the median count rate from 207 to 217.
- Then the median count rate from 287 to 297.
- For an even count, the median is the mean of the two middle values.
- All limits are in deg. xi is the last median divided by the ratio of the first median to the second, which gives 6.8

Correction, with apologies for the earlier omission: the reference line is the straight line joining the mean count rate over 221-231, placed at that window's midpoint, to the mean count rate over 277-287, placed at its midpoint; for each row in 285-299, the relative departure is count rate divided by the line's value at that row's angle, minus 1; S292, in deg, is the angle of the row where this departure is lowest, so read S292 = 298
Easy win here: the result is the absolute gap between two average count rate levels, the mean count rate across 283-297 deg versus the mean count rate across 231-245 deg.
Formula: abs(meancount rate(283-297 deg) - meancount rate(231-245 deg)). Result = 1.3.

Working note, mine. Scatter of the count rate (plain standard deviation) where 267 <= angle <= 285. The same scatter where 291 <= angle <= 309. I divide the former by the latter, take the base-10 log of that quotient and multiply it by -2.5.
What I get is -1.1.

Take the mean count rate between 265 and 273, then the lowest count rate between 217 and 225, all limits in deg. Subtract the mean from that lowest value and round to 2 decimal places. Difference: -0.45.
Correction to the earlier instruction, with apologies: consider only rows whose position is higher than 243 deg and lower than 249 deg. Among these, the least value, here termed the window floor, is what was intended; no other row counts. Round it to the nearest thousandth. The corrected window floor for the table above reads 1.050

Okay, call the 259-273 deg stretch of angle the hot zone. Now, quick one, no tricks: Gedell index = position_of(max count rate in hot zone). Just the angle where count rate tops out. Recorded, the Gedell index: 264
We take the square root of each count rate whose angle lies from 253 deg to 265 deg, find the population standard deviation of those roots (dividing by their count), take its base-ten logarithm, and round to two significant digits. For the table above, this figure -0.95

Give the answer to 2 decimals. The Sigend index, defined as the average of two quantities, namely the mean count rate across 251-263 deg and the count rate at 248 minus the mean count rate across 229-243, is 0.78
